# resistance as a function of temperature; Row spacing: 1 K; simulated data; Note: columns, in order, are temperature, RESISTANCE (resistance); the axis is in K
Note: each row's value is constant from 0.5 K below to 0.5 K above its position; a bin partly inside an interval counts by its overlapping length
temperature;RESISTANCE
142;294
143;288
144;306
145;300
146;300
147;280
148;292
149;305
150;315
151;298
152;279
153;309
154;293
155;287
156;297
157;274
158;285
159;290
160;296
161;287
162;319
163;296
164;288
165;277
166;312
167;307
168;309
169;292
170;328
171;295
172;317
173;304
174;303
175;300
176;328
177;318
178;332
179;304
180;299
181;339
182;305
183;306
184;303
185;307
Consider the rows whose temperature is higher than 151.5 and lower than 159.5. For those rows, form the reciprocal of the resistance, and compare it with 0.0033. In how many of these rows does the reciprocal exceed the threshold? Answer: 7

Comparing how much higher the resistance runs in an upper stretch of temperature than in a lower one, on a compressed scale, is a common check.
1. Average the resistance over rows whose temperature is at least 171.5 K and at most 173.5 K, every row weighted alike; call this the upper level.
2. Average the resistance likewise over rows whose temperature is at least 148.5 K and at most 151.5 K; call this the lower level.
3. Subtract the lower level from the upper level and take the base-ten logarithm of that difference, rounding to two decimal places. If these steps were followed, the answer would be 0.65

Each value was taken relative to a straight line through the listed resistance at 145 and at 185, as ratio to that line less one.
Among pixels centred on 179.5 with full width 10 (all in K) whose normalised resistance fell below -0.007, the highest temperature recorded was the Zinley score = 184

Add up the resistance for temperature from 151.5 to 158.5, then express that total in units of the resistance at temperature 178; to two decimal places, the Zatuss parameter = 6.10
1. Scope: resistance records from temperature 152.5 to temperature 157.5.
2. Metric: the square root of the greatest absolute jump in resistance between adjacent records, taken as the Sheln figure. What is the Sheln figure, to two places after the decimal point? 4.80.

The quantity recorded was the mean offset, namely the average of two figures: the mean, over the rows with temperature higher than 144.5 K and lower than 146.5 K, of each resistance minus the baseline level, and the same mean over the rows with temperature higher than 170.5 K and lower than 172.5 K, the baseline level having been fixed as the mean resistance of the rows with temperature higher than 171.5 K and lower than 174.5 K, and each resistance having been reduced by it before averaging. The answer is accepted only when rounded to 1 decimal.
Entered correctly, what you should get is -5.0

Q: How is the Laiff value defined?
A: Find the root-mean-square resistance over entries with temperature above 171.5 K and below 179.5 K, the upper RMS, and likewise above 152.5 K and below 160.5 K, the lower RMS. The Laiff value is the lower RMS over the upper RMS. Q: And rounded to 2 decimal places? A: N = 0.93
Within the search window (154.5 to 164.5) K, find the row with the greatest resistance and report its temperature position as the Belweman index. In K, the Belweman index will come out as 162 K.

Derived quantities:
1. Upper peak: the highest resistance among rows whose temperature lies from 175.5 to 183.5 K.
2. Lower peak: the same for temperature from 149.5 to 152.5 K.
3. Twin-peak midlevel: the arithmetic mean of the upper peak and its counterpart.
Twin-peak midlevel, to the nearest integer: 327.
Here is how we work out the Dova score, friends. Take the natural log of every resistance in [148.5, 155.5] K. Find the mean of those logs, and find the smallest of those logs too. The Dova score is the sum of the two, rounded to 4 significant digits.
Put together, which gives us 11.33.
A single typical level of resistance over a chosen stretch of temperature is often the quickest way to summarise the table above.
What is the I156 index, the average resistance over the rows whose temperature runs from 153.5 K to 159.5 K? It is 288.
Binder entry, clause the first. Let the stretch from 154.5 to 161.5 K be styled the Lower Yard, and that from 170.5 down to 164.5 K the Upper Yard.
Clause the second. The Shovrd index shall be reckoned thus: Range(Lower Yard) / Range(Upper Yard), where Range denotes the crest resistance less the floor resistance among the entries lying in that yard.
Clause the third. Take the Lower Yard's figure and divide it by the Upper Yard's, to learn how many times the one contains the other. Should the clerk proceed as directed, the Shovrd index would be 0.45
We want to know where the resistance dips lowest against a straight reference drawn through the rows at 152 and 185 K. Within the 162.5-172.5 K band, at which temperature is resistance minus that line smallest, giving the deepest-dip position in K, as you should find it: 165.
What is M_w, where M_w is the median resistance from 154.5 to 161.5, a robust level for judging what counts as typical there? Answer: 287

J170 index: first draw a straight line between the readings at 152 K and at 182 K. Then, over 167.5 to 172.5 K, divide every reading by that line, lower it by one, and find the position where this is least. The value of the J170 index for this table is 169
